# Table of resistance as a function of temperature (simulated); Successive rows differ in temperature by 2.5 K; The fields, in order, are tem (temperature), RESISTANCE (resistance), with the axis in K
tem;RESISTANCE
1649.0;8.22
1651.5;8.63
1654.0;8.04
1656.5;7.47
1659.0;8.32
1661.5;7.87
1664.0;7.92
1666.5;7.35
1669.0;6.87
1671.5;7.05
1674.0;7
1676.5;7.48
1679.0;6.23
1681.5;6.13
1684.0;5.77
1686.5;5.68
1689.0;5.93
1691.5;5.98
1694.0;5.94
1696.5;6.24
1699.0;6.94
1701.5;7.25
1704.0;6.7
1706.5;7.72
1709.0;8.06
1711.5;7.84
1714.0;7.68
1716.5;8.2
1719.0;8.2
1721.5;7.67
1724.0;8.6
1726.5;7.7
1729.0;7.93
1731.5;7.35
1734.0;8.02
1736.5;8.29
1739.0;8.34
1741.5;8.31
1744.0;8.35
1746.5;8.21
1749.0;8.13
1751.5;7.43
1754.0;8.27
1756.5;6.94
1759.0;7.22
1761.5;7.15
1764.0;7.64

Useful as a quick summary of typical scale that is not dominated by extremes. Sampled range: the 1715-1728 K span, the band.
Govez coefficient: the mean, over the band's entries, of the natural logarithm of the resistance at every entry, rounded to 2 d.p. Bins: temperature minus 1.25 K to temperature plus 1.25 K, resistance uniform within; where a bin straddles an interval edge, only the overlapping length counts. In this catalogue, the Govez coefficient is 2.09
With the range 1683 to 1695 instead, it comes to 1.77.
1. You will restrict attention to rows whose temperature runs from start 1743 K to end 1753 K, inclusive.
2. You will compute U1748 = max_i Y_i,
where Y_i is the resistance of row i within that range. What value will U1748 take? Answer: 8.35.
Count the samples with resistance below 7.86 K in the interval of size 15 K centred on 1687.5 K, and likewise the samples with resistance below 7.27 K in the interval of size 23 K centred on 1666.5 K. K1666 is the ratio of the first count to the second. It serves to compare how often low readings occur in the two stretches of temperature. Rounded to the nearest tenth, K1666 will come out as 2.0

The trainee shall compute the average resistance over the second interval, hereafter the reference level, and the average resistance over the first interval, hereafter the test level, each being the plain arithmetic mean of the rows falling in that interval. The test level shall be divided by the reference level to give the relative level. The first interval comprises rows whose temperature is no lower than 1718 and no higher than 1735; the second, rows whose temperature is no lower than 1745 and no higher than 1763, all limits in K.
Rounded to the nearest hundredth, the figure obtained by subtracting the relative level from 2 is 0.96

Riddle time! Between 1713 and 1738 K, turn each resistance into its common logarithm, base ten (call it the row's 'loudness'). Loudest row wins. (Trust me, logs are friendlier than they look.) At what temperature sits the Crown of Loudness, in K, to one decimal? 1724.0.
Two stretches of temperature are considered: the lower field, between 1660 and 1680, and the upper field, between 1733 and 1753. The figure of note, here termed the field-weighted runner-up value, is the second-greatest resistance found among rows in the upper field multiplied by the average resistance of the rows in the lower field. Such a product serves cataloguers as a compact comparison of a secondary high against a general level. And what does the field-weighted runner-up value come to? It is 60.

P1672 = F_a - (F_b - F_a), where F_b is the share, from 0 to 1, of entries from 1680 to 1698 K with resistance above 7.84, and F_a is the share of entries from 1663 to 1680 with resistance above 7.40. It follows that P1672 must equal 0.57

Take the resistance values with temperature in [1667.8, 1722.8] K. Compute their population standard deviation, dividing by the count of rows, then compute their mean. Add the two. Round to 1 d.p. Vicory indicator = 7.8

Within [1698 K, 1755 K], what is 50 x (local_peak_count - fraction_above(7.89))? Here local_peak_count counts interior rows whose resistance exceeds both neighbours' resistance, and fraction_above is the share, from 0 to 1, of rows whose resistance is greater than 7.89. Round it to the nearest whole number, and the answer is 272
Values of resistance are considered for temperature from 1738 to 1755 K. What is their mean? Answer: 8.1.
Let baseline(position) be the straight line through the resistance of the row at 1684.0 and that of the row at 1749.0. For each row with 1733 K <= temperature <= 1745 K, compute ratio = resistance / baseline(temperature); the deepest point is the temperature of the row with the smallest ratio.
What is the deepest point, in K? 1744.0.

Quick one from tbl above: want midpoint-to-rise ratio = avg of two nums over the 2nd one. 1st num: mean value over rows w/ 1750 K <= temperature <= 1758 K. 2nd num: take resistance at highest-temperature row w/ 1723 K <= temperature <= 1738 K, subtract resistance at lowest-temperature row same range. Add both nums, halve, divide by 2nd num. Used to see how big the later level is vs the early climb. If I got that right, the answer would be -12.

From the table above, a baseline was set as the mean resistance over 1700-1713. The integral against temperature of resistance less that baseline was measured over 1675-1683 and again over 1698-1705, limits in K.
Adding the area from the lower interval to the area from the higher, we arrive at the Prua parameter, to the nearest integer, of -11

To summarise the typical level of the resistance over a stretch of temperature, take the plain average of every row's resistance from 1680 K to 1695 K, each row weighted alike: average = 5.9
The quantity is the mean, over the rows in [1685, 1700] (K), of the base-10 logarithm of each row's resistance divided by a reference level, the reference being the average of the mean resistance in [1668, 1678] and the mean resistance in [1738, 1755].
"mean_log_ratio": -0.10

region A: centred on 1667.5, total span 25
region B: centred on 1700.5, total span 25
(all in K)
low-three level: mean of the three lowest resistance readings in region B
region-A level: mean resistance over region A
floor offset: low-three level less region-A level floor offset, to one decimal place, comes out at -1.4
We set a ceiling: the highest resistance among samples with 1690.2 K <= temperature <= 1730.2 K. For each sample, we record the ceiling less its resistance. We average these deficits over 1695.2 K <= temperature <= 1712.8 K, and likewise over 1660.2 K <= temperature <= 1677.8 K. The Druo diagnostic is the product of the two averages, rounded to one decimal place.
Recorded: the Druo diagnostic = 1.7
